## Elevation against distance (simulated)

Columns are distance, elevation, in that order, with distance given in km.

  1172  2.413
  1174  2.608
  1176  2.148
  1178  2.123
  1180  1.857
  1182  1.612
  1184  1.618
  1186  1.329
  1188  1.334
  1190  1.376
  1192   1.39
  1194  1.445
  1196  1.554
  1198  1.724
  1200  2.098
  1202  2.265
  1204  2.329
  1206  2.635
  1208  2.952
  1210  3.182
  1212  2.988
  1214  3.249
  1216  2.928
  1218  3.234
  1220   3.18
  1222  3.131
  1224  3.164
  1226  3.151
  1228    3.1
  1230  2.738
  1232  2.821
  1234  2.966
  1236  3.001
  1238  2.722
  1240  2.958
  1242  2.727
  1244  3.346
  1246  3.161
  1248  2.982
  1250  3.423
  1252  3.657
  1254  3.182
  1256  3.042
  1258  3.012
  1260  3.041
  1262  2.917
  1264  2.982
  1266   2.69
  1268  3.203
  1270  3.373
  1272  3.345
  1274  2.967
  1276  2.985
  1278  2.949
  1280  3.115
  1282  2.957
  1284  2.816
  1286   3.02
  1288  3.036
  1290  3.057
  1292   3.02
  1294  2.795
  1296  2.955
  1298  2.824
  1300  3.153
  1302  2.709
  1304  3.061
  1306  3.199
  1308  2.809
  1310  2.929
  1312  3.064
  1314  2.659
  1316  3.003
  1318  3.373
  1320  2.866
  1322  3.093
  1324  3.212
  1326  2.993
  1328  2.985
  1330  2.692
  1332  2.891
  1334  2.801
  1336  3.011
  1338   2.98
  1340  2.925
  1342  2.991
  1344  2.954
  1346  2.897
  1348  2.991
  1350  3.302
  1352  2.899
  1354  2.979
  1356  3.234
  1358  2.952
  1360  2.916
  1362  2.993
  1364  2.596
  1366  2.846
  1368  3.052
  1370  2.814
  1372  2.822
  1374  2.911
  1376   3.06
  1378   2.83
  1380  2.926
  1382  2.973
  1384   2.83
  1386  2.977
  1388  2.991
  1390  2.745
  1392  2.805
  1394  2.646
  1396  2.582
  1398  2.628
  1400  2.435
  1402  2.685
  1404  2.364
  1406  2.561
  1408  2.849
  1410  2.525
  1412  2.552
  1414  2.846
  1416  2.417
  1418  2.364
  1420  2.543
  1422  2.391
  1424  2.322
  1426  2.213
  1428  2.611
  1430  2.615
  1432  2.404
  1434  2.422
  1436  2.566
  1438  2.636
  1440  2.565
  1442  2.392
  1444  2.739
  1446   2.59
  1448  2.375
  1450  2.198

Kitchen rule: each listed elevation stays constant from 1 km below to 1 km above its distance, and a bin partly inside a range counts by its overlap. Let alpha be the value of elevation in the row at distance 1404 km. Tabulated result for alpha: 2.364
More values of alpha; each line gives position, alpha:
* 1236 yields 3.001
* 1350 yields 3.302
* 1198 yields 1.724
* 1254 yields 3.182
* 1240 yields 2.958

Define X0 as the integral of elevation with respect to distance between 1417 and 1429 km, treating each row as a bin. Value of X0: 28.9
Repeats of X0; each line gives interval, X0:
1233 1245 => 35.4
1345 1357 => 36.6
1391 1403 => 31.6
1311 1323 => 36.1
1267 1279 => 37.6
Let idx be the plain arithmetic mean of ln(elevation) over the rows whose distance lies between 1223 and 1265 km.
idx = 1.11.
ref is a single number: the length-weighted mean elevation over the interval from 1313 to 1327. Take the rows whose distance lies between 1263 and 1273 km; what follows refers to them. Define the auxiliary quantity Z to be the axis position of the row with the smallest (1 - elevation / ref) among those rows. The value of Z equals 1270 km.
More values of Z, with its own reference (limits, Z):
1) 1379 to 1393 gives 1388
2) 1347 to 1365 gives 1350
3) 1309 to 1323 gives 1318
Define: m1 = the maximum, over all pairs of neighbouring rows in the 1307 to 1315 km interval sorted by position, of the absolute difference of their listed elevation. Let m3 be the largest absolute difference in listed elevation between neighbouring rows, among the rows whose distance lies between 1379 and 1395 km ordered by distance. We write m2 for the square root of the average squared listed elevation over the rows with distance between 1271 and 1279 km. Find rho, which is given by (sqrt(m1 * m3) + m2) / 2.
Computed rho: 1.69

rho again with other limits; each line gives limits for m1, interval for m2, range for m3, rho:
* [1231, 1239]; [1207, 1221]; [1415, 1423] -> 1.66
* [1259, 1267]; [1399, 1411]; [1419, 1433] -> 1.46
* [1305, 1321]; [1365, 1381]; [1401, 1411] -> 1.66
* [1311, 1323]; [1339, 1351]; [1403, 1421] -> 1.74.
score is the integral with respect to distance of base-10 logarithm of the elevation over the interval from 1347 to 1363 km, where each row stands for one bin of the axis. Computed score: 7.7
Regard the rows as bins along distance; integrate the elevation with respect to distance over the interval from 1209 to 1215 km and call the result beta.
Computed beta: 19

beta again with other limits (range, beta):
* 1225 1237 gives 36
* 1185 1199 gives 20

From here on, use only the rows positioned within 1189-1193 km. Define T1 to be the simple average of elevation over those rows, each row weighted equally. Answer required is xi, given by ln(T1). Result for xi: 0.32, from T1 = 1.4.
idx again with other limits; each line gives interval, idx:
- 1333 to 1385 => 1.08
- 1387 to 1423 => 0.96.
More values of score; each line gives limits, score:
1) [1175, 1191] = 3.5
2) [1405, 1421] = 6.6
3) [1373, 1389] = 7.5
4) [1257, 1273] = 7.8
